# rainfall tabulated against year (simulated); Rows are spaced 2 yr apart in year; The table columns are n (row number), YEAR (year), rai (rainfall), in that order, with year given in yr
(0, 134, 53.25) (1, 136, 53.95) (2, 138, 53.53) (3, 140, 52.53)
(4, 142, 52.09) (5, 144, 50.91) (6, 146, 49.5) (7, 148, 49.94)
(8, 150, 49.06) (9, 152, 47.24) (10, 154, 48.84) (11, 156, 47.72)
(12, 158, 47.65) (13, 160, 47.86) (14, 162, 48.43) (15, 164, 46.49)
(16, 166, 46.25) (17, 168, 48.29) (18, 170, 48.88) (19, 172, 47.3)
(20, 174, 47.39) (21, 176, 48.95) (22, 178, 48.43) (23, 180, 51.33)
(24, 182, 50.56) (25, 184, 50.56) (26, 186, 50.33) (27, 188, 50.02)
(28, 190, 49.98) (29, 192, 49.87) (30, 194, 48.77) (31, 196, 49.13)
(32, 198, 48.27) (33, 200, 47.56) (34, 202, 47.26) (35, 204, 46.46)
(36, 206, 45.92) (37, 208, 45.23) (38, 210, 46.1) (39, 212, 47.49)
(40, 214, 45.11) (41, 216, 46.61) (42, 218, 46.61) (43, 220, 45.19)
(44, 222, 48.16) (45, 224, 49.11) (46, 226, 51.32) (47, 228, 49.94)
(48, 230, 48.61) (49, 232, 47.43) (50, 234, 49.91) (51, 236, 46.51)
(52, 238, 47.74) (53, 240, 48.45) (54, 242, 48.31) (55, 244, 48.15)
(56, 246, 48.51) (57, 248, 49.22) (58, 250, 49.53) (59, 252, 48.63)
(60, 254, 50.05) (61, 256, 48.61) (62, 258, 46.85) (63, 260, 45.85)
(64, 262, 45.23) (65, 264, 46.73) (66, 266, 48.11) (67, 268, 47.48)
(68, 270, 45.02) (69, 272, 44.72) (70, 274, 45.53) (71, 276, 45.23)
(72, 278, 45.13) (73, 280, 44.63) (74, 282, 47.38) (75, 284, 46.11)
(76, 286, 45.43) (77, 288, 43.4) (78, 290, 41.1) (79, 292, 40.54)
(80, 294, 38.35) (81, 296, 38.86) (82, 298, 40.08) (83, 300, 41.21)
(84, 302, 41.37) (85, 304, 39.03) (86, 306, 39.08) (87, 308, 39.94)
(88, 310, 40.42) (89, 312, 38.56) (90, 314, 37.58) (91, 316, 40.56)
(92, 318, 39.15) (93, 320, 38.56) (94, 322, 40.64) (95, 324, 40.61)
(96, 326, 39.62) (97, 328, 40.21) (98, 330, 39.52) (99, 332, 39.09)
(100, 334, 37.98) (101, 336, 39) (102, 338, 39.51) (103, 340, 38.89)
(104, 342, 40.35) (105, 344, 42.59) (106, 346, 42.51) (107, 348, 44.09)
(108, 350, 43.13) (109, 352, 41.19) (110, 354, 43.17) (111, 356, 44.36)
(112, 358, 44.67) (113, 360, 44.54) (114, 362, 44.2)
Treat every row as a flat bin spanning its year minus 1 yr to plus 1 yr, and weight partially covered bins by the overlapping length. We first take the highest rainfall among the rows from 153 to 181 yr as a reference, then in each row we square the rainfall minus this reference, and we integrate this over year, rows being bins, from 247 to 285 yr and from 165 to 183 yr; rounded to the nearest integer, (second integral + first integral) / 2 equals 526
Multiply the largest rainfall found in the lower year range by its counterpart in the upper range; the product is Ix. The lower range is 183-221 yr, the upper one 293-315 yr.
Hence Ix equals 2092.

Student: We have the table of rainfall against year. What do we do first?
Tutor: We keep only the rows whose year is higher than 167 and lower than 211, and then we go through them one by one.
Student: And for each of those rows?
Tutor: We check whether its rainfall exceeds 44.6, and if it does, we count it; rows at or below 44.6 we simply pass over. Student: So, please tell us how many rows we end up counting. 22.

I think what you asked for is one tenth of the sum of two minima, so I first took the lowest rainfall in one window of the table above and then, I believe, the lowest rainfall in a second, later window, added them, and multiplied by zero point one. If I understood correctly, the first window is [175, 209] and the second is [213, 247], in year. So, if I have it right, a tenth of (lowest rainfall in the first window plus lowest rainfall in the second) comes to 9.0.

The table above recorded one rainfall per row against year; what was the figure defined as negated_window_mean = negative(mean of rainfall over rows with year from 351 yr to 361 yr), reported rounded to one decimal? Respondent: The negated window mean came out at -43.6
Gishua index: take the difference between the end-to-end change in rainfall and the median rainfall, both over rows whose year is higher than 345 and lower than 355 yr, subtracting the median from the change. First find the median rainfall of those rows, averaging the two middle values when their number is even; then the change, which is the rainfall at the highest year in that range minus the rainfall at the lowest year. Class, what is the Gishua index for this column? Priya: -42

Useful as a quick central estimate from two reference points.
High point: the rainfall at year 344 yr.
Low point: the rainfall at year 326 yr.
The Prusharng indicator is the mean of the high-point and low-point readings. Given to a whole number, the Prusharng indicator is 41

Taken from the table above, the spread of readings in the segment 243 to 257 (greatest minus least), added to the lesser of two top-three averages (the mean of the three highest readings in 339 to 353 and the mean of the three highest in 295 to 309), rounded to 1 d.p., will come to 42.8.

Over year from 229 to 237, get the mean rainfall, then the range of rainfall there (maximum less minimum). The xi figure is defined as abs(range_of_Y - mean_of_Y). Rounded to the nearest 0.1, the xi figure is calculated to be 44.7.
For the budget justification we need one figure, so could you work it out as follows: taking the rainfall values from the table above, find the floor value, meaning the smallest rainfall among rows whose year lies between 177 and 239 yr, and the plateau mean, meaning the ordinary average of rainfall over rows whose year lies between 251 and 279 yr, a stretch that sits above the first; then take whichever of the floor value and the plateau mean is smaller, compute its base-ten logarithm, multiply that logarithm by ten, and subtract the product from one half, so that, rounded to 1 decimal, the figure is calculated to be -16.0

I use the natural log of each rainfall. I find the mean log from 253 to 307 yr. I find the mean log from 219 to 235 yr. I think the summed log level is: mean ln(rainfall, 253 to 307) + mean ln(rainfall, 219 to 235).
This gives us 7.67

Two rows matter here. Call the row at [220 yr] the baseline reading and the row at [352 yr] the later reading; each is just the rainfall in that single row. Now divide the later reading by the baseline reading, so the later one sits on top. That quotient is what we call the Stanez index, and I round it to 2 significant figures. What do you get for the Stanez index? 0.91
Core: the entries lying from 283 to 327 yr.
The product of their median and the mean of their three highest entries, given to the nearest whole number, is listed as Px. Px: 1810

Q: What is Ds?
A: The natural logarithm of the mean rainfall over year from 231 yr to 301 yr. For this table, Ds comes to 3.82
